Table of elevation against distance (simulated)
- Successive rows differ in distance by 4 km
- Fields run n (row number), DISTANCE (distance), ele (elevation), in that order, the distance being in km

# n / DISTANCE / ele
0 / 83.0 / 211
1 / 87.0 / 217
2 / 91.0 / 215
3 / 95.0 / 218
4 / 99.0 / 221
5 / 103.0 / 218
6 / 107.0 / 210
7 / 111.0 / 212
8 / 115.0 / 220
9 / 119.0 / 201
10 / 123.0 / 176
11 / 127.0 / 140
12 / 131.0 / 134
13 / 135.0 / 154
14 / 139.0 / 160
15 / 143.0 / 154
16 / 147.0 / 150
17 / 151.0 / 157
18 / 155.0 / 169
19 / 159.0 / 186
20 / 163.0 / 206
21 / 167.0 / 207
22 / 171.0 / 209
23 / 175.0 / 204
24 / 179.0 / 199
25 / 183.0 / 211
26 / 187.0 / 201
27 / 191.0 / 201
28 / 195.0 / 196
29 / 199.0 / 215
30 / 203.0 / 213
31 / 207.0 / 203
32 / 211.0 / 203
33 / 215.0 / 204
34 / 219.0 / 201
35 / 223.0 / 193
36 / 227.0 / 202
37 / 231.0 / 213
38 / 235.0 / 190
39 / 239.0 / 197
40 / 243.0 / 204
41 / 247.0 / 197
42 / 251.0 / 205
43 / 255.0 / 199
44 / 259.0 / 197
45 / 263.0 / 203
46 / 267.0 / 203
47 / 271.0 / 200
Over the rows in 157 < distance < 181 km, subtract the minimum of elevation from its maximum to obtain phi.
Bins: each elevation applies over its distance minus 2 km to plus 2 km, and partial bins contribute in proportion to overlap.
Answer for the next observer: 23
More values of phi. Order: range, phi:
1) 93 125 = 45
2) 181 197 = 15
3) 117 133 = 67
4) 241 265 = 8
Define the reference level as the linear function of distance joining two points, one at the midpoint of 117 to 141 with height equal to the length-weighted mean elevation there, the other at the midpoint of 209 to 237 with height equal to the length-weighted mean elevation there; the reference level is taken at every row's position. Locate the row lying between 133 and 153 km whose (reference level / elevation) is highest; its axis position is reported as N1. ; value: 147.0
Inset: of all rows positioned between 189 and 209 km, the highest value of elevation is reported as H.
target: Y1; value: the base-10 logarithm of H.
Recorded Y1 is 2.332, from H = 215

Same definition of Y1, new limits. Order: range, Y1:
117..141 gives 2.303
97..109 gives 2.344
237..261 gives 2.312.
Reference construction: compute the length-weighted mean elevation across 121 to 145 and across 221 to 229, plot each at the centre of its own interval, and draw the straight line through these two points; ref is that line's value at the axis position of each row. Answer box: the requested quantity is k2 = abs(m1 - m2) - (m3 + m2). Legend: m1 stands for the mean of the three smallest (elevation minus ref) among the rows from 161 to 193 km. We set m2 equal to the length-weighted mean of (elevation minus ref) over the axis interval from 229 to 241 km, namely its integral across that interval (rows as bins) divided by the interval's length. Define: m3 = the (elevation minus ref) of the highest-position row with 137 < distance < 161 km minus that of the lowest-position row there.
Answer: 10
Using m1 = 22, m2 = -2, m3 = 16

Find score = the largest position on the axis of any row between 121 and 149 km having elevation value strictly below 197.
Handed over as 147.0 km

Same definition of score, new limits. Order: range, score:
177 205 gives 195.0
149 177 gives 159.0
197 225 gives 223.0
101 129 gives 127.0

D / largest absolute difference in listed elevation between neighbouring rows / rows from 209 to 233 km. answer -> 11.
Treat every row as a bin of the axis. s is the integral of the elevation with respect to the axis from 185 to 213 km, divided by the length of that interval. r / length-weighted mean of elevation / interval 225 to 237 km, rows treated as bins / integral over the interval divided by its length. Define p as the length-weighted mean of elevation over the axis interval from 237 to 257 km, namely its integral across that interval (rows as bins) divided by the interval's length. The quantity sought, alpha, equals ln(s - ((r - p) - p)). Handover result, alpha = 6.00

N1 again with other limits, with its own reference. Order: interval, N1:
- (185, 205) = 195.0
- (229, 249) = 235.0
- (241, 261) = 259.0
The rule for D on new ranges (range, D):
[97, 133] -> 36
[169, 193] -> 12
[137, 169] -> 20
